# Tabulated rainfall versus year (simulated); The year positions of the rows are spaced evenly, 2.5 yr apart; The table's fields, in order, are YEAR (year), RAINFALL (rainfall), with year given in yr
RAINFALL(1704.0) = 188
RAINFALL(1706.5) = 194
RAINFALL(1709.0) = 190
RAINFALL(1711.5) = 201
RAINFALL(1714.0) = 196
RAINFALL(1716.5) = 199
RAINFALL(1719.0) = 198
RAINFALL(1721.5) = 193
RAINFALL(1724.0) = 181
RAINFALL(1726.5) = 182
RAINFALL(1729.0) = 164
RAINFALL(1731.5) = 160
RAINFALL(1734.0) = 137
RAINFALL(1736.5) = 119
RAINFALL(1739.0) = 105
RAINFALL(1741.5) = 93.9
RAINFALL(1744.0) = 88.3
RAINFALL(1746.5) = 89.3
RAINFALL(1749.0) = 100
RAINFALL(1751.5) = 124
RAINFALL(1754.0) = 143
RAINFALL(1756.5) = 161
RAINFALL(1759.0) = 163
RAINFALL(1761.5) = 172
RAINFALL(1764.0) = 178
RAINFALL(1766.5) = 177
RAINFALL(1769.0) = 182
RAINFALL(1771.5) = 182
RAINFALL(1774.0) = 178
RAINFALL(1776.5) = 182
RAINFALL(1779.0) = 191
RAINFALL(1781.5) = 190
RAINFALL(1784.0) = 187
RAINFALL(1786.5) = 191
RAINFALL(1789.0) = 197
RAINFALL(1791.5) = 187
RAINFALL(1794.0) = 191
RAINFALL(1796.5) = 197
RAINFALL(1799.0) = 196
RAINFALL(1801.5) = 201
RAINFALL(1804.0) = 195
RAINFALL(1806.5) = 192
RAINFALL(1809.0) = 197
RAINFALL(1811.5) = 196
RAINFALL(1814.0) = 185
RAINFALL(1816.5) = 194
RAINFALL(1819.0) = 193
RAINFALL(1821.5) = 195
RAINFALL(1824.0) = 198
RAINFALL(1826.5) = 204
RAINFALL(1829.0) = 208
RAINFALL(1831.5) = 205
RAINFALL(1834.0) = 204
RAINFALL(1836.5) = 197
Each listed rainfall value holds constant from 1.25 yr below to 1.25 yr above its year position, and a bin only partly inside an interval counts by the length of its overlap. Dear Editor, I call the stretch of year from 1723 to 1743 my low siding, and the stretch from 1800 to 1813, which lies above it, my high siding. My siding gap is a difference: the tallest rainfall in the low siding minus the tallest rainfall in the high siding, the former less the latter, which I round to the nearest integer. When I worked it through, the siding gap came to -19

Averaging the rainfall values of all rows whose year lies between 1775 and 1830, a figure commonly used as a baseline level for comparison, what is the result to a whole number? 194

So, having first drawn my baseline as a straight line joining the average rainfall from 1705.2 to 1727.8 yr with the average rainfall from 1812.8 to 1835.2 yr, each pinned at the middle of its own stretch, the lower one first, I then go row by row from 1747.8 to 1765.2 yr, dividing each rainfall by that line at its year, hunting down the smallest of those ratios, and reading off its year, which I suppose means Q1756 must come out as 1749.0 yr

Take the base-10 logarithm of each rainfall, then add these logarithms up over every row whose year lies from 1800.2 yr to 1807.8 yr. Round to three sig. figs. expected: 6.88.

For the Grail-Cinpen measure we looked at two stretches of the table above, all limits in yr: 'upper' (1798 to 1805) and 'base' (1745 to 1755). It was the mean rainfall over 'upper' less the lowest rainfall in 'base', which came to 108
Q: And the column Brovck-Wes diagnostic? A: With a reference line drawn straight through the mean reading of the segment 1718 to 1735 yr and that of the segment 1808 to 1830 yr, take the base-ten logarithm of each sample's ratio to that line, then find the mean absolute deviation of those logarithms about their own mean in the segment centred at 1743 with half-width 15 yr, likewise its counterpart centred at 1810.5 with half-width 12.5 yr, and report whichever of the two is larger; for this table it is 0.087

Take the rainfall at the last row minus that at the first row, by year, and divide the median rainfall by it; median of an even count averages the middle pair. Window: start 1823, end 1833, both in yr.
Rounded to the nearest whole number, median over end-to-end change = 29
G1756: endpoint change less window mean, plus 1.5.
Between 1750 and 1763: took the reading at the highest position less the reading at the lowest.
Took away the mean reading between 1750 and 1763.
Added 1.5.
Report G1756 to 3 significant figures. -103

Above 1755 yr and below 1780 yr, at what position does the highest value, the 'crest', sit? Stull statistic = 1779.0 yr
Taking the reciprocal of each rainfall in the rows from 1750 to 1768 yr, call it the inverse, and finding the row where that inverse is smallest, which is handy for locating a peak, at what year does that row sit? 1764.0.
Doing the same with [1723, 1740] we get 1726.5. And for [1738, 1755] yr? 1754.0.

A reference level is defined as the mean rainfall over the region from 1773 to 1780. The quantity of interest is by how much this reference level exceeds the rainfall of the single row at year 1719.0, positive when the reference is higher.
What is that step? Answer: -14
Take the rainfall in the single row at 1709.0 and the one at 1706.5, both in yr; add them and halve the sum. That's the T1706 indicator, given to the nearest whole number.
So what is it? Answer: 192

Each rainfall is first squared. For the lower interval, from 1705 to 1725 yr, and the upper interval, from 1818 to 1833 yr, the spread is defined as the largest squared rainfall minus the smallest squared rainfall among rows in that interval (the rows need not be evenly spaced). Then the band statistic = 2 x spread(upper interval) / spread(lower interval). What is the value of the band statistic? 1.6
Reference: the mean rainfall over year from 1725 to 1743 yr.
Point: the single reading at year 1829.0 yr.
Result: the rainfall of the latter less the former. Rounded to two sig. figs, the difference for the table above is 71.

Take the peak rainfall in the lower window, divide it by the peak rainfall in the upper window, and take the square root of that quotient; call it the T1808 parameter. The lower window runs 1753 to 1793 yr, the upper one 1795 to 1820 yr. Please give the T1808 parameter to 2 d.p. 0.99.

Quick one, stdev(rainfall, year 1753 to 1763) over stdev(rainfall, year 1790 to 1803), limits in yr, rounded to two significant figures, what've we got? 2.2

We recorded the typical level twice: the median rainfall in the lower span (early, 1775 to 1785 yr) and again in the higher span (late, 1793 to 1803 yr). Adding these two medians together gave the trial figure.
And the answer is 385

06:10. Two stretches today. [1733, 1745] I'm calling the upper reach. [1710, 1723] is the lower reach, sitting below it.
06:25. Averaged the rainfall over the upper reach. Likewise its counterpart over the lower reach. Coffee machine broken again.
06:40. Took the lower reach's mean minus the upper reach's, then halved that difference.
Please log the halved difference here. 44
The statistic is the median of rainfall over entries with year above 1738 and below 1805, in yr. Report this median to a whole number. 182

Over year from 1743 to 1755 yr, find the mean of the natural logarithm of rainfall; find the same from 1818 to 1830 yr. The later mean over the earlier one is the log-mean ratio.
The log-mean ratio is 1.13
